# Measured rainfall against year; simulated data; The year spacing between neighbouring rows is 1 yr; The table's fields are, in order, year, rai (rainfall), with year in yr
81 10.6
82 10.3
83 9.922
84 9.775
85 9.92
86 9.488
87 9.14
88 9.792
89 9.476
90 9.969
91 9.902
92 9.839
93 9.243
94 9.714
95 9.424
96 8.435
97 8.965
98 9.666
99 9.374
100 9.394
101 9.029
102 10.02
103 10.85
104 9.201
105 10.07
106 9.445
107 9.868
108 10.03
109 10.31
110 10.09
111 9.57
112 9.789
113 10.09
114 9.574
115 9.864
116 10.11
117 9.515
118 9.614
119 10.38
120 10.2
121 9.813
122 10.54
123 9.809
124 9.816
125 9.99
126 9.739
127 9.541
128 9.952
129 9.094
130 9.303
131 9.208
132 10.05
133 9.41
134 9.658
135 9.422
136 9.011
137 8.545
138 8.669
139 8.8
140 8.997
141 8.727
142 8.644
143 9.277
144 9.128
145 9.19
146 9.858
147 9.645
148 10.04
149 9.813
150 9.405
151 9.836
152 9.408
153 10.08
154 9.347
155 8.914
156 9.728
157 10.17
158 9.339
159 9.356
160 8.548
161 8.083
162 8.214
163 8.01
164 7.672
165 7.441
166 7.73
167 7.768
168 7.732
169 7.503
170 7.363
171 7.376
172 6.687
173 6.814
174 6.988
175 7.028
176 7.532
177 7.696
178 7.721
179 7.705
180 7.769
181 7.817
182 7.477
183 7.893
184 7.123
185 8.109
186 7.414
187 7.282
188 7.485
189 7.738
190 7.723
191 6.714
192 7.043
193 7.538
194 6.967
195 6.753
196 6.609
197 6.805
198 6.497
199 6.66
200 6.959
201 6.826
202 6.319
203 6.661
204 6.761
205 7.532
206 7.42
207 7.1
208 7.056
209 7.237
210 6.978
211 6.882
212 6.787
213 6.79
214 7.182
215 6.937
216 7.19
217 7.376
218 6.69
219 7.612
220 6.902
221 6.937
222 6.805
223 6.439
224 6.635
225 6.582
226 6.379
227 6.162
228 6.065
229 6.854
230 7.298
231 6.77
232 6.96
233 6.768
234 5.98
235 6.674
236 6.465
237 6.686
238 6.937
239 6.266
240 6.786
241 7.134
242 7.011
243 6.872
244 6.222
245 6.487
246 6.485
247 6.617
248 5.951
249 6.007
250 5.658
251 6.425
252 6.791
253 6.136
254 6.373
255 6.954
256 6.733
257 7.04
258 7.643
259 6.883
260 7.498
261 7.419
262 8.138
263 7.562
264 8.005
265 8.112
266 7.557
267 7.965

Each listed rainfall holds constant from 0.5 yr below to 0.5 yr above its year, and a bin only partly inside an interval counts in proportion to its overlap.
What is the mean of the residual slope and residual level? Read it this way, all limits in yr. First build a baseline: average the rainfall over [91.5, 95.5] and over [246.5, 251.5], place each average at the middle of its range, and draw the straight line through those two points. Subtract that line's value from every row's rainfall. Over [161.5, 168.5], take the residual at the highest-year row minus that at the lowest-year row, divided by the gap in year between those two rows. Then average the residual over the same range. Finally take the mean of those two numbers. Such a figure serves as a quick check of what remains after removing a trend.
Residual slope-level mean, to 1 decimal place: -0.1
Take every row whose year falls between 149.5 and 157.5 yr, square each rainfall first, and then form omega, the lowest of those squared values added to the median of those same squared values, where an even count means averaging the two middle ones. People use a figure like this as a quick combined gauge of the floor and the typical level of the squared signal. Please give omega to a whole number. 171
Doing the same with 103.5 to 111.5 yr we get 184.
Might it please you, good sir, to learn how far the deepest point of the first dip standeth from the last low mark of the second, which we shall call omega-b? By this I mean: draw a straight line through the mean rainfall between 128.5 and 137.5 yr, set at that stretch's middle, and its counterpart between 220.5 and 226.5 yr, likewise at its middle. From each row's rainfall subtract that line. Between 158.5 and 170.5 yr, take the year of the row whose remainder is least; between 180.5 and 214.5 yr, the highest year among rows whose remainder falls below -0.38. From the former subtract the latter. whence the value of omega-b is -39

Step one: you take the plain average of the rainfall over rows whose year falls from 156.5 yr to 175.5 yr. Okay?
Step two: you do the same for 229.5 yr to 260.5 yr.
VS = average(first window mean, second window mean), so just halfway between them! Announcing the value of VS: 7.3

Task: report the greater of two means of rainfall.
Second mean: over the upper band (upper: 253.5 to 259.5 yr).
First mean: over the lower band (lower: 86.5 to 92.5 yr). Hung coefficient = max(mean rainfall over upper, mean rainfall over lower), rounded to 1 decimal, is 9.7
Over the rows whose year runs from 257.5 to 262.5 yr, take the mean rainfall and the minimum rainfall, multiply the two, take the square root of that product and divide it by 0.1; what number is 72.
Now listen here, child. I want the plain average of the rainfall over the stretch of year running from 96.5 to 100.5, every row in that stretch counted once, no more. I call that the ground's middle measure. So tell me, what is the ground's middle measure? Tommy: 9.3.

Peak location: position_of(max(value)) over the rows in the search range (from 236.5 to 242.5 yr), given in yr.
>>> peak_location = 241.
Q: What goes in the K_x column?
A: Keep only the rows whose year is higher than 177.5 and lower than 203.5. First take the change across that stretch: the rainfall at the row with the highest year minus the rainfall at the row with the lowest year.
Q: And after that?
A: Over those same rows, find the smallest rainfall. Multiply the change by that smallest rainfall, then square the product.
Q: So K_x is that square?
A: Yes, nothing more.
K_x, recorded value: 45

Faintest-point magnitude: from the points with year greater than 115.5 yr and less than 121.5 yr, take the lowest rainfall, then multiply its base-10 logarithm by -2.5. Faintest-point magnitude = -2.45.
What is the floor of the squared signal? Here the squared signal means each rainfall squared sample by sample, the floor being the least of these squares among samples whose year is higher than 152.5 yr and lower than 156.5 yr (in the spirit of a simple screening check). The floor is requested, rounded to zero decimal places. 79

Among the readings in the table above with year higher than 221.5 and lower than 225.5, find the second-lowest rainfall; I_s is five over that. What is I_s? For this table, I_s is 0.76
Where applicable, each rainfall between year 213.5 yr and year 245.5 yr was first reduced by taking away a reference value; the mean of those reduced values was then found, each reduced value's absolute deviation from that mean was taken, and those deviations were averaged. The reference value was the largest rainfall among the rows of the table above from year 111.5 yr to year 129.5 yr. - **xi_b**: 0.30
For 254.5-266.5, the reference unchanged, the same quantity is 0.38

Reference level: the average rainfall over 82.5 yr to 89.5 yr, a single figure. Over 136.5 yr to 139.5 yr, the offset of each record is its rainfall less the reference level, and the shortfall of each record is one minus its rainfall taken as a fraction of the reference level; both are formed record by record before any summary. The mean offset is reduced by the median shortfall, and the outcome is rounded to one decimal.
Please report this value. -1.1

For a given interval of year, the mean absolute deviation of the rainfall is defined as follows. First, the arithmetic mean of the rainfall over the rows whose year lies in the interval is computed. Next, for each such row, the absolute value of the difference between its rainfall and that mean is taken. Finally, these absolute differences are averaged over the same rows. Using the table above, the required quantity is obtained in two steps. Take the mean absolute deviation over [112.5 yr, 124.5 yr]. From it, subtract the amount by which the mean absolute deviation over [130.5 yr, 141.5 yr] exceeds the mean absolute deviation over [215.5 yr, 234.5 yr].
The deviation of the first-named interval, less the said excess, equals 0.22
